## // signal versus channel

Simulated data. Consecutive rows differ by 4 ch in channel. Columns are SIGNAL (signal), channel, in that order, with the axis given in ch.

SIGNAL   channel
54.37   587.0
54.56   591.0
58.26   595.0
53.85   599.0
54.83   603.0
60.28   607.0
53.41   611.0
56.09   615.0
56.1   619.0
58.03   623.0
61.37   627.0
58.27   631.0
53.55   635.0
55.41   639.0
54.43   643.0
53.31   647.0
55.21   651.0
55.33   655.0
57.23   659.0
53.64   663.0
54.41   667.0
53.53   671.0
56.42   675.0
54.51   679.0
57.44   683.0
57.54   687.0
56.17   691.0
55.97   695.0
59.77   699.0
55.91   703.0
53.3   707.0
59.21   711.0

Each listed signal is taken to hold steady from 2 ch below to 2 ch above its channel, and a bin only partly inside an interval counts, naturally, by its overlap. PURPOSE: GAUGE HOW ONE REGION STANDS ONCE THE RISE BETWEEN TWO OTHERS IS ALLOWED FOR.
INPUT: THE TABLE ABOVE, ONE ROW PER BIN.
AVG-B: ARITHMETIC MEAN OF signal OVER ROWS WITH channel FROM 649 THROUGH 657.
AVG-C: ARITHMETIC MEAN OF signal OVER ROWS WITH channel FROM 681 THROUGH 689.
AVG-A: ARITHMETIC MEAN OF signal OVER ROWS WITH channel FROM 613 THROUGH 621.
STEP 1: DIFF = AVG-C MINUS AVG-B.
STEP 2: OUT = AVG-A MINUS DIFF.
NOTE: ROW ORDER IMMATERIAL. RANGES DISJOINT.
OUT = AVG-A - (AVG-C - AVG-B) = 53.9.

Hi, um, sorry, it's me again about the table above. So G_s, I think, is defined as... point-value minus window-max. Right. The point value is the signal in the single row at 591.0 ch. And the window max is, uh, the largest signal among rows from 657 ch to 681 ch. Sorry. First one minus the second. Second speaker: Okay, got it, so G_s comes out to -2.7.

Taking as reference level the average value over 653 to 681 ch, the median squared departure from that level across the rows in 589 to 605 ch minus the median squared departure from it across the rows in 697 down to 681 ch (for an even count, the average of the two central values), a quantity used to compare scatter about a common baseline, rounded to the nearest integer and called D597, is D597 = -3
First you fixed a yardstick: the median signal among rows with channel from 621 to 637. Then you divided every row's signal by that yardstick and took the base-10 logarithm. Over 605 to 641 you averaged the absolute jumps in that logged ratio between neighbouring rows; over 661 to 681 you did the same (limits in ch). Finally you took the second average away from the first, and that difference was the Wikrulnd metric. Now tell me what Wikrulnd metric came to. 0.011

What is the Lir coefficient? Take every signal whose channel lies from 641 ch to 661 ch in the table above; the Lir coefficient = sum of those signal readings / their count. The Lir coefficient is 55.1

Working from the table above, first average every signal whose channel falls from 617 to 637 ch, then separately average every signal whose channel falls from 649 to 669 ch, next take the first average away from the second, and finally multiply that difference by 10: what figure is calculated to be -23.0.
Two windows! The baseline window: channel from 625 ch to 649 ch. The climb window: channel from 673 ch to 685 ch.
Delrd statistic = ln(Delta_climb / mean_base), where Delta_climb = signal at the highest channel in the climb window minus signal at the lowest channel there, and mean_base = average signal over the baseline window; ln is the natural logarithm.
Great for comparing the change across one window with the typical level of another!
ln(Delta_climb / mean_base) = -4.01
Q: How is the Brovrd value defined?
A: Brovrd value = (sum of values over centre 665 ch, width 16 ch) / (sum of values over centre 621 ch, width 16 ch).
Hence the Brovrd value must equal 0.94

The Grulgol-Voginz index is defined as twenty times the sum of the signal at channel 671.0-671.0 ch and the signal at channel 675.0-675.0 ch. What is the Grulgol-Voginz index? 2199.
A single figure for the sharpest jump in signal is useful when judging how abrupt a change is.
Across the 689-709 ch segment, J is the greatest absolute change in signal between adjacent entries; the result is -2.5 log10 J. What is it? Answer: -1.47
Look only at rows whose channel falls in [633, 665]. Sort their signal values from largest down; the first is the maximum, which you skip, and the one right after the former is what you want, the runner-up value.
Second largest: 55.41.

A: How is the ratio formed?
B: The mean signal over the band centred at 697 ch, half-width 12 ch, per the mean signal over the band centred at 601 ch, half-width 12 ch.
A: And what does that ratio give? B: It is 1.01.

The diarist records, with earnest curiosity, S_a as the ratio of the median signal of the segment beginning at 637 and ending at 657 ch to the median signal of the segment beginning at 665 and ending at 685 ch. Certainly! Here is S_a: 1.01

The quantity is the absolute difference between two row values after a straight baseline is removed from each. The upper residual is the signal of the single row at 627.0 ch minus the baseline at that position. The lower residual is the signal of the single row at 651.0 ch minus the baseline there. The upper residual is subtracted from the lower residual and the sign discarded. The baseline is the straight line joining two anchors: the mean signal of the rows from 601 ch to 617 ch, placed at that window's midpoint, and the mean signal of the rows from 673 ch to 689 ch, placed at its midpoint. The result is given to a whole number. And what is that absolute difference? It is 6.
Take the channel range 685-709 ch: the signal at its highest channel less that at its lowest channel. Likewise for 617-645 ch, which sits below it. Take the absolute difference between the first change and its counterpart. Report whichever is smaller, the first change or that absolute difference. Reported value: -4.2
